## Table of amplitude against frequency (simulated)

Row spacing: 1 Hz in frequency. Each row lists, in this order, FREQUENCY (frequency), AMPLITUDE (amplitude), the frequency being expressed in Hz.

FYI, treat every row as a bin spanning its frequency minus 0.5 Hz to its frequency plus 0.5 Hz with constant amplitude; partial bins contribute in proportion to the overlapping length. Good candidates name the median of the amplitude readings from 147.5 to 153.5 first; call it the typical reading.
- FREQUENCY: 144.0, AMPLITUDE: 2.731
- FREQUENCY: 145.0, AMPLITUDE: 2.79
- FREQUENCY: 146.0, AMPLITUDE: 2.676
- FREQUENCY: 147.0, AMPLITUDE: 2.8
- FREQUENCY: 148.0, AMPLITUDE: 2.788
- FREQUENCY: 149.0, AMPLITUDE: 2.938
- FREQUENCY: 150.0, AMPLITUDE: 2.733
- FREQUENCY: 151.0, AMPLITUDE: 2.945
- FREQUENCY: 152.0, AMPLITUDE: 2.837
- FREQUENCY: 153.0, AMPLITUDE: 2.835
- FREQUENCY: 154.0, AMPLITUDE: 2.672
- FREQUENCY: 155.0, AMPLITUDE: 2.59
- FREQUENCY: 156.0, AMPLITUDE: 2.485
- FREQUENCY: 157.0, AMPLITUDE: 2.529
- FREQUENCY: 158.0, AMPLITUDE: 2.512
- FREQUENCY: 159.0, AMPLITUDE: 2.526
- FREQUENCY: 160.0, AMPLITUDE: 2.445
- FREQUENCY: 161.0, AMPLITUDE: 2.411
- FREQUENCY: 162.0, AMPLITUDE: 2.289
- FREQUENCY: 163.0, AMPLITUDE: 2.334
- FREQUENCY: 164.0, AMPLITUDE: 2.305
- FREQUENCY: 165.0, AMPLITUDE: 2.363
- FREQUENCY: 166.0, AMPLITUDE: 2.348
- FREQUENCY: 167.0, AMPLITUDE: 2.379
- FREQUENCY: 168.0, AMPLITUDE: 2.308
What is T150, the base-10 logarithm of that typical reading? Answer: 0.45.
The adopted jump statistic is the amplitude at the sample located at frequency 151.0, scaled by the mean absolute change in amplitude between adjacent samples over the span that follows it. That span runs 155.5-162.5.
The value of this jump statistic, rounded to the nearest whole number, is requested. 57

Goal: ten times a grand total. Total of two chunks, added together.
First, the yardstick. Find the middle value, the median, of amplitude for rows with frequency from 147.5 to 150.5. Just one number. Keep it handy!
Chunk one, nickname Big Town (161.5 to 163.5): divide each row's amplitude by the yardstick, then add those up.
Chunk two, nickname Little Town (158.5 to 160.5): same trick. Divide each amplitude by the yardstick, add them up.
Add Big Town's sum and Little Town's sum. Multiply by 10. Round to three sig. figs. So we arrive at 34.4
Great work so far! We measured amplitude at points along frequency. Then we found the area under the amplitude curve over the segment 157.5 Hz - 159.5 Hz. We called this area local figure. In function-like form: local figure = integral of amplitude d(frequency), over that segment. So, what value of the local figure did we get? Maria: 5.0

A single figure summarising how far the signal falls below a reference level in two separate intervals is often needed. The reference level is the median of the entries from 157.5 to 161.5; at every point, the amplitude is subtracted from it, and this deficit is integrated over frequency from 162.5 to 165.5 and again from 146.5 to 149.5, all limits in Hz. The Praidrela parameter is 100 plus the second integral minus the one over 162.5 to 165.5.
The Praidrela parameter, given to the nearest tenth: 98.5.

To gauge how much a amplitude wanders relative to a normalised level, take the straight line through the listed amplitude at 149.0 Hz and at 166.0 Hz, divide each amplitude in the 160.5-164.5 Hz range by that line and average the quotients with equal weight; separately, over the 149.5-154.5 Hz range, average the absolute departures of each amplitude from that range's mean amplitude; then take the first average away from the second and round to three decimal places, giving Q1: -0.864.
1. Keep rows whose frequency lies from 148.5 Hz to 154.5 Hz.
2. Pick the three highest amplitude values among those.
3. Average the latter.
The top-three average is 2.91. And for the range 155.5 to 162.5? 2.52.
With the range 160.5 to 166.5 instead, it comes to 2.37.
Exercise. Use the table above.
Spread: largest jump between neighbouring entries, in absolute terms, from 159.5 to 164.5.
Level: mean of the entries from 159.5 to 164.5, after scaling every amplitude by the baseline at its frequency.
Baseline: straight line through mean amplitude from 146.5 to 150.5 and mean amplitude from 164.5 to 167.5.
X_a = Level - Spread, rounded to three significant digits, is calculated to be 0.833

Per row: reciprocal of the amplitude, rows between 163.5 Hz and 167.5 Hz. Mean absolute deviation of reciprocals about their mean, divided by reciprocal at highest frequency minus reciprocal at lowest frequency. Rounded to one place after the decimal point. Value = -0.3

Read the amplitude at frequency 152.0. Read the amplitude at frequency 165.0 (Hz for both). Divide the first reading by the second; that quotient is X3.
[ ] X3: 1.20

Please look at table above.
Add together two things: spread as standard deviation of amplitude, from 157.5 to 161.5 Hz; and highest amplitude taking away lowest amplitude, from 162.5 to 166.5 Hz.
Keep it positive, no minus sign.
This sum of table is 0.11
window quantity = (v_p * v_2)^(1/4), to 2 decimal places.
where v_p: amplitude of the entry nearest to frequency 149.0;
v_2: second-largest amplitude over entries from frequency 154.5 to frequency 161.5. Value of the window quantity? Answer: 1.65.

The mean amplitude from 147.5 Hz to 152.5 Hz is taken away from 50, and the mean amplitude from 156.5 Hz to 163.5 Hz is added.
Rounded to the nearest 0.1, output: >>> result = 49.6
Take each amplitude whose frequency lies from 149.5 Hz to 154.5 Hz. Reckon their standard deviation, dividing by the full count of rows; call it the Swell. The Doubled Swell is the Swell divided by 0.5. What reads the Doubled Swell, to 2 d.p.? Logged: 0.19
